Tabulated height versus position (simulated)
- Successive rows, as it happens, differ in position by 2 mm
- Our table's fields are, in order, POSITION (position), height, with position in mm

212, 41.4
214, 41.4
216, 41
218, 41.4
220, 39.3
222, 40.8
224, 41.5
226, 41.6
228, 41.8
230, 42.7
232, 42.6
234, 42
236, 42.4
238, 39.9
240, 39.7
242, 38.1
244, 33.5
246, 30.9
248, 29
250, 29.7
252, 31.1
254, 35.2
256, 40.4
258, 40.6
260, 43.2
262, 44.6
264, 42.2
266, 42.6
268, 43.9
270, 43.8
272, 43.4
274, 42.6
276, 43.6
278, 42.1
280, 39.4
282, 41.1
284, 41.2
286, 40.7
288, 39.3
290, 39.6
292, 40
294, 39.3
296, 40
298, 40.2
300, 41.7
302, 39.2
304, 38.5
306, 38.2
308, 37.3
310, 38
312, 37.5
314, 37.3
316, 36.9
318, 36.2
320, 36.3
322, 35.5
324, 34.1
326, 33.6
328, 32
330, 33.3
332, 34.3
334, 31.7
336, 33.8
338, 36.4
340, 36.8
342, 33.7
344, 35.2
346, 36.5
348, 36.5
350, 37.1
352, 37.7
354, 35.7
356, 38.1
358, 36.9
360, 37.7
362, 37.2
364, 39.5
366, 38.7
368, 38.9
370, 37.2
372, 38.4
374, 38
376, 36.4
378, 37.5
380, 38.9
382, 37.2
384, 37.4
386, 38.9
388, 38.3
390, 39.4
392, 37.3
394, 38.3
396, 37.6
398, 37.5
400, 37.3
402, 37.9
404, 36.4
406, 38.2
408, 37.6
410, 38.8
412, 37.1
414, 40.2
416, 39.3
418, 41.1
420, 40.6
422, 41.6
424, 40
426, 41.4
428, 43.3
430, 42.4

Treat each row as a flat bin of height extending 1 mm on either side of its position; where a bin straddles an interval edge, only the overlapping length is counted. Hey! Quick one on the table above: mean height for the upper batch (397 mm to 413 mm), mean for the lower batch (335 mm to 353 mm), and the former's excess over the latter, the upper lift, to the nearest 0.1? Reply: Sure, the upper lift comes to 1.6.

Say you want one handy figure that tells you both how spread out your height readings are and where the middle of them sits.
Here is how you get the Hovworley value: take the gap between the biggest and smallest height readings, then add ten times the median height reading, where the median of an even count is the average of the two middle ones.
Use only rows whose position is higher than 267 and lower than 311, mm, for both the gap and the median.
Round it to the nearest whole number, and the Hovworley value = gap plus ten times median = 408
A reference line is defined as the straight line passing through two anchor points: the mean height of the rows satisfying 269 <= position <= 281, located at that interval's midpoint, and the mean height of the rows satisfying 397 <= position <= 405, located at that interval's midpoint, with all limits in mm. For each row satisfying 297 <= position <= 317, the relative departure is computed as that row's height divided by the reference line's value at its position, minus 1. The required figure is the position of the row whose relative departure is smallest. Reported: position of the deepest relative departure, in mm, 316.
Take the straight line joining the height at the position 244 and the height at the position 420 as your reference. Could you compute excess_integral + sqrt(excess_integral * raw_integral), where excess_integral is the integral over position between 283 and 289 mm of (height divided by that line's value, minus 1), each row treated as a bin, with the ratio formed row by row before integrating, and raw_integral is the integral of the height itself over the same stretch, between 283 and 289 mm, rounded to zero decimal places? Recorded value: 16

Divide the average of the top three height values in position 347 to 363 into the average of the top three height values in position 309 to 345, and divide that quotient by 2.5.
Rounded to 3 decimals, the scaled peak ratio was 0.398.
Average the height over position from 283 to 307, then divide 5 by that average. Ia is 0.126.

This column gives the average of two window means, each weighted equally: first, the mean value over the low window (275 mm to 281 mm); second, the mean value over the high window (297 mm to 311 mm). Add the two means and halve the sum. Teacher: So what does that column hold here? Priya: 40.4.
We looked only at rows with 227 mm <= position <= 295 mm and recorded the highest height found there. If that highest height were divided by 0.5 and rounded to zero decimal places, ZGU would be 89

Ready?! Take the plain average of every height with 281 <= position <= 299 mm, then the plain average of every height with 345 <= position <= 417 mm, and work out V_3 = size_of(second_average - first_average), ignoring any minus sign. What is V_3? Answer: 2.33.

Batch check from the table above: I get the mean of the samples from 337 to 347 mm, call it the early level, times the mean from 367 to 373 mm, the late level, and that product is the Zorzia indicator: 1363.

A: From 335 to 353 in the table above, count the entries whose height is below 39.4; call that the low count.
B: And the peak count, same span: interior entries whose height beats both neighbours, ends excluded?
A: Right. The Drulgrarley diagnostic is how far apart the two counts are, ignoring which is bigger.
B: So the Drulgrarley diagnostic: 8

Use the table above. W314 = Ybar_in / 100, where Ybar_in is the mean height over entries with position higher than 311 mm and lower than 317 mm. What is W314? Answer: 0.372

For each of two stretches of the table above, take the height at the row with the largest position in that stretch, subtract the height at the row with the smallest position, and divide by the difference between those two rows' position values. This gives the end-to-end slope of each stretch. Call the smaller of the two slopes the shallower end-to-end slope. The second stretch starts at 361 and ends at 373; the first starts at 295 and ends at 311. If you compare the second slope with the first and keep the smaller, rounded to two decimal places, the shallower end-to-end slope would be -0.14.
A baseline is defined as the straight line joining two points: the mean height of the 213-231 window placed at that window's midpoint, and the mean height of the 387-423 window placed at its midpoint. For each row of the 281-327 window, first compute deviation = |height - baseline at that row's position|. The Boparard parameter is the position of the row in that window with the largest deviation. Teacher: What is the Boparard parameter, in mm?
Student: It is 326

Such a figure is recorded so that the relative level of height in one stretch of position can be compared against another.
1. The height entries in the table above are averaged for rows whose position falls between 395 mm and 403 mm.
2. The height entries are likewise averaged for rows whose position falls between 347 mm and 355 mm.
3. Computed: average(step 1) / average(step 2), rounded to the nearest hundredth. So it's 1.02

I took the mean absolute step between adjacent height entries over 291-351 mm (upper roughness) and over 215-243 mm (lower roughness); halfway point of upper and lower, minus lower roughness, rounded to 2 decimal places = 0.10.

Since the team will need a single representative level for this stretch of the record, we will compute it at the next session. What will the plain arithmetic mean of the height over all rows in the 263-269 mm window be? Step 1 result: 42.9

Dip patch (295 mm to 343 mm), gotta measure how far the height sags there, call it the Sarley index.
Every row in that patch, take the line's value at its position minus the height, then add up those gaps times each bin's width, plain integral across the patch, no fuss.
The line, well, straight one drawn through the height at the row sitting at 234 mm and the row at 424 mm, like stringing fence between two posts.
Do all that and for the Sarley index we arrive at 228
